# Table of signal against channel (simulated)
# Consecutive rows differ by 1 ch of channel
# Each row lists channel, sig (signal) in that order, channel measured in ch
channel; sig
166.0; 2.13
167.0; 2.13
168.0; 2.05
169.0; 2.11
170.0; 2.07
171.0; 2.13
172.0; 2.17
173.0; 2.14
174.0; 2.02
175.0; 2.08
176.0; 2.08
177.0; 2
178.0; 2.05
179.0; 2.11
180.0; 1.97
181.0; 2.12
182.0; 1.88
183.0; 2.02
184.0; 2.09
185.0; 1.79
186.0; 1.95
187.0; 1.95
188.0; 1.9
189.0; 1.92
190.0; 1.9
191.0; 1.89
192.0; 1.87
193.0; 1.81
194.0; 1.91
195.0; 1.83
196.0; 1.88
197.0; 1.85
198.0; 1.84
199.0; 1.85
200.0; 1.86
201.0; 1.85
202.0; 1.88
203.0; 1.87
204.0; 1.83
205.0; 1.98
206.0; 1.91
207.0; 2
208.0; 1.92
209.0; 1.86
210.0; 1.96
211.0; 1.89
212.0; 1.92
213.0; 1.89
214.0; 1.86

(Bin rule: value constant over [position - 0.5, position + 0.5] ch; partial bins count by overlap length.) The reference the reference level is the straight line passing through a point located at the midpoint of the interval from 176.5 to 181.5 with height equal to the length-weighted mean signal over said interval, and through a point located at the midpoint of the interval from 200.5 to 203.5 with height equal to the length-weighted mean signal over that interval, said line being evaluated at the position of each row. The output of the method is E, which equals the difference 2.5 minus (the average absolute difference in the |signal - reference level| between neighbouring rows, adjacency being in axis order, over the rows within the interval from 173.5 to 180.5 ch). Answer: 2.46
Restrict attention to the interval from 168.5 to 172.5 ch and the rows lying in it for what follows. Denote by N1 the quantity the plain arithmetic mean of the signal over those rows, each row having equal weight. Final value 2.12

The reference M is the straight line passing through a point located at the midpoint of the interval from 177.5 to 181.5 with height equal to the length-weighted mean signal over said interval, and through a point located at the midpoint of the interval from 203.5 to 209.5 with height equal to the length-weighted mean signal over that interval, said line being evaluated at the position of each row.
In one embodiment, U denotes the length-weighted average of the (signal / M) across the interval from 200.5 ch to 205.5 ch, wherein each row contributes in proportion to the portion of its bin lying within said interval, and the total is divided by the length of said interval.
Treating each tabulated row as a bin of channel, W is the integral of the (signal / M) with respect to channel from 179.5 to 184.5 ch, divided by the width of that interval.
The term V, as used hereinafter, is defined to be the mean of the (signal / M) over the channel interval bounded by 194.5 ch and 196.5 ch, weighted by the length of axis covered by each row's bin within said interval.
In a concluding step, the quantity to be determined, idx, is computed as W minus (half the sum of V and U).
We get 0.03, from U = 0.97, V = 0.94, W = 0.98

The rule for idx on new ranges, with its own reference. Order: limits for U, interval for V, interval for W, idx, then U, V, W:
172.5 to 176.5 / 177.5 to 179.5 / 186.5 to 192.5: -0.05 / 1.00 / 1.01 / 0.95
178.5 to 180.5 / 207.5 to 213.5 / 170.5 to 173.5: 0.02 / 0.99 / 1.01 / 1.02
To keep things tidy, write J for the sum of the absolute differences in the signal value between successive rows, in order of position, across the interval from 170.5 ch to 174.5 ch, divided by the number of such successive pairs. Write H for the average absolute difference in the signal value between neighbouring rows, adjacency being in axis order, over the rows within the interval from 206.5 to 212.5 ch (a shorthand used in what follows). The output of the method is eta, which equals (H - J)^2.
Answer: 0.0000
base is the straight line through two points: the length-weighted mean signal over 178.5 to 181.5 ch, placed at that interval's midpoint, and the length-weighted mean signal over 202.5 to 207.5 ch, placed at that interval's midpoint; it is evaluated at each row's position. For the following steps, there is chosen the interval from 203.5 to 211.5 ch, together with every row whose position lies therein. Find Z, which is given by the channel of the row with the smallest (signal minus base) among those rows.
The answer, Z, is 204.0 ch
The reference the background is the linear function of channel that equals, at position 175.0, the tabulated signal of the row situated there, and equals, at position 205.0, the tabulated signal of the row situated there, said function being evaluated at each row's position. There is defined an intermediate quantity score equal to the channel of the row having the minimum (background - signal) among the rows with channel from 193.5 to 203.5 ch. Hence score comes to 194.0 ch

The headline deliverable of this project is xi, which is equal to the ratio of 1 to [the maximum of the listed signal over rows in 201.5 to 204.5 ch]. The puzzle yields 0.532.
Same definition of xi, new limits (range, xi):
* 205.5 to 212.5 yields 0.500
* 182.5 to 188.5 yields 0.478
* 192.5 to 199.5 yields 0.524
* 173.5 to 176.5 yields 0.481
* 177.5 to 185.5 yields 0.472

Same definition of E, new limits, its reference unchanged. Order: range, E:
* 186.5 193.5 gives 2.48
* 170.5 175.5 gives 2.46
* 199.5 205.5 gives 2.47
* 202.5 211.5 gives 2.43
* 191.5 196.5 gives 2.43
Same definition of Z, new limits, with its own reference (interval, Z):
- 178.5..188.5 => 185.0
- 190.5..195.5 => 193.0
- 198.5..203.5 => 199.0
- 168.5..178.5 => 177.0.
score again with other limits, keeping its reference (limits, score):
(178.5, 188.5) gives 181.0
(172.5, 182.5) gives 181.0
